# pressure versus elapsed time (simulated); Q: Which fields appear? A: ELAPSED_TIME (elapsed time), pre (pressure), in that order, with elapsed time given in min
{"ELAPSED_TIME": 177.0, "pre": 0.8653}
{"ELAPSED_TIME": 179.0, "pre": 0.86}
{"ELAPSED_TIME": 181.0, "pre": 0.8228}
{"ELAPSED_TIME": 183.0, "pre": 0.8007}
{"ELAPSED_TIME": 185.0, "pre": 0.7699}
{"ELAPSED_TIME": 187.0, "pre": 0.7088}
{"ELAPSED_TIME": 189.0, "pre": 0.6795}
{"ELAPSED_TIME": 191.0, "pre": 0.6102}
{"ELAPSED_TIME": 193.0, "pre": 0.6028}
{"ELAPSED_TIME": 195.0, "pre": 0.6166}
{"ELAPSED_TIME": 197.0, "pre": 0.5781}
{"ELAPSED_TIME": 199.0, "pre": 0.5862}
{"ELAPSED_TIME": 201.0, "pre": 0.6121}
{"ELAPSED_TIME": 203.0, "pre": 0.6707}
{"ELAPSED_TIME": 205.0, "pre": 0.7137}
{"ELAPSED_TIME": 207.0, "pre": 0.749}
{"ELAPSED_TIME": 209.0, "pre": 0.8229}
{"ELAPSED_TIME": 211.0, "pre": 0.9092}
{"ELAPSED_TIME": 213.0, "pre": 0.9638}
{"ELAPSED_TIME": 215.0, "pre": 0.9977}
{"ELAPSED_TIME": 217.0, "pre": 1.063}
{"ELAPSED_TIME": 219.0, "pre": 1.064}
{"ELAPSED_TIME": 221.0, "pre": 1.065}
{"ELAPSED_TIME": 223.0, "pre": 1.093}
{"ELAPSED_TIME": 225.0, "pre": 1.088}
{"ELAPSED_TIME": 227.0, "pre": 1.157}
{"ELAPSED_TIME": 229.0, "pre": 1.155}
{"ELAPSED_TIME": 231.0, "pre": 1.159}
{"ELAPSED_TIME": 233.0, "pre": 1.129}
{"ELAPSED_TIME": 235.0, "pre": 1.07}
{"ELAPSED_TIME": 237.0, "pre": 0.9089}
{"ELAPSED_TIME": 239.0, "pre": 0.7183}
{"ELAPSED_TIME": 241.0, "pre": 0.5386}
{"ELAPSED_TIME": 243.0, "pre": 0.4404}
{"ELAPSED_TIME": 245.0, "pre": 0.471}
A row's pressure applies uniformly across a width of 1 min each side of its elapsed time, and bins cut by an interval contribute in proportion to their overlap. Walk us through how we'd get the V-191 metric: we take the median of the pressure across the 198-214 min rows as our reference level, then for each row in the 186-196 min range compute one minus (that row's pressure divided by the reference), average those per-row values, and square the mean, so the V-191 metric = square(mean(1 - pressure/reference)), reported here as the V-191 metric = 0.014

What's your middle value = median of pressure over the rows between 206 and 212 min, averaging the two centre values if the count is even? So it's 0.82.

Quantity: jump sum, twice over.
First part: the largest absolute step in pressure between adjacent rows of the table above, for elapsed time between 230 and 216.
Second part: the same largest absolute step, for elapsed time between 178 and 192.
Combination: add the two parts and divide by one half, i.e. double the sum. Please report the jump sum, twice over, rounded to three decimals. 0.277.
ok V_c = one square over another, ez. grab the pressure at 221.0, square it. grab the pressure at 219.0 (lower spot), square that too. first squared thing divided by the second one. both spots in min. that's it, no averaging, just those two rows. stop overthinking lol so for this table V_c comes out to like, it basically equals 1.0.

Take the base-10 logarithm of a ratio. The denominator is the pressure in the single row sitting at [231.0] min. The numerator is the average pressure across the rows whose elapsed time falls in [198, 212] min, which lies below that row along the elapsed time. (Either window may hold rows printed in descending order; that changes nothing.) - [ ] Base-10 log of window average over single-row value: -0.20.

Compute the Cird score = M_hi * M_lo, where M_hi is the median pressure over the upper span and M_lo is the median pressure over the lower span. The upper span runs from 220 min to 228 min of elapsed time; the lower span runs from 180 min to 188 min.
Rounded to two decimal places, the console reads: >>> 0.86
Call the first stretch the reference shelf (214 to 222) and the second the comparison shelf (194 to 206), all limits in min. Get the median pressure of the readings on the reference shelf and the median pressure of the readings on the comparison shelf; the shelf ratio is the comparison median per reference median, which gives 0.58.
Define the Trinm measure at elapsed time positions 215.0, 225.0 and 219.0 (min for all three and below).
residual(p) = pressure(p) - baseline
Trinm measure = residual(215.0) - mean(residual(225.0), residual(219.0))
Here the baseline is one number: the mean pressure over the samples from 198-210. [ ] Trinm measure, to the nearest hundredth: -0.08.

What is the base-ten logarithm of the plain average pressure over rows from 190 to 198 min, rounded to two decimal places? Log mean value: -0.22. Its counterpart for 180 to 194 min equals -0.15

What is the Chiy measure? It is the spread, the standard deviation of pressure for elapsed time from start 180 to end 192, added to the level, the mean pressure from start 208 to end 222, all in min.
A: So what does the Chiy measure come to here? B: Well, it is 1.06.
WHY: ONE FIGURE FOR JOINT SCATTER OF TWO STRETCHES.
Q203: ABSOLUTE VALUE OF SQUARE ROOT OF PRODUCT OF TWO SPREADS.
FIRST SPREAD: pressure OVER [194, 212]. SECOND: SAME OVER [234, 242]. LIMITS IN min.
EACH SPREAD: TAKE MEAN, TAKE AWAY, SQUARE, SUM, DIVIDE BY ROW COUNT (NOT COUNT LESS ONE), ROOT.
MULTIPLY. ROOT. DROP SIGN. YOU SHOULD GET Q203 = 0.15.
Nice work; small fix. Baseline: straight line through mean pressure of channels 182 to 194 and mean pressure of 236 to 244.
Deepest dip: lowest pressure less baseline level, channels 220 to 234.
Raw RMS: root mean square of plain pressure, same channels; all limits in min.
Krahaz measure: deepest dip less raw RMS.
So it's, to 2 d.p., -0.72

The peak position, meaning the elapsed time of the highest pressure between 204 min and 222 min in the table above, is 221.0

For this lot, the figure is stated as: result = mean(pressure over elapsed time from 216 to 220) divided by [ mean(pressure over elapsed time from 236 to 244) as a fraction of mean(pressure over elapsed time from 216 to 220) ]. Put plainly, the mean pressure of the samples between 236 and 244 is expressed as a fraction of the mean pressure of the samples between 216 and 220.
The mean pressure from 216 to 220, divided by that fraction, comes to 1.74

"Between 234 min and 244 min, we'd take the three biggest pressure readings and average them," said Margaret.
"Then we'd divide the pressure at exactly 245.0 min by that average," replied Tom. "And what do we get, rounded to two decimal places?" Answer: 0.52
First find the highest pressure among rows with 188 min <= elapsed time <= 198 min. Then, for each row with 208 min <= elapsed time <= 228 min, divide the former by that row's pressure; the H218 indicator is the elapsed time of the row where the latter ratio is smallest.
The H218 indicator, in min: 227.0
